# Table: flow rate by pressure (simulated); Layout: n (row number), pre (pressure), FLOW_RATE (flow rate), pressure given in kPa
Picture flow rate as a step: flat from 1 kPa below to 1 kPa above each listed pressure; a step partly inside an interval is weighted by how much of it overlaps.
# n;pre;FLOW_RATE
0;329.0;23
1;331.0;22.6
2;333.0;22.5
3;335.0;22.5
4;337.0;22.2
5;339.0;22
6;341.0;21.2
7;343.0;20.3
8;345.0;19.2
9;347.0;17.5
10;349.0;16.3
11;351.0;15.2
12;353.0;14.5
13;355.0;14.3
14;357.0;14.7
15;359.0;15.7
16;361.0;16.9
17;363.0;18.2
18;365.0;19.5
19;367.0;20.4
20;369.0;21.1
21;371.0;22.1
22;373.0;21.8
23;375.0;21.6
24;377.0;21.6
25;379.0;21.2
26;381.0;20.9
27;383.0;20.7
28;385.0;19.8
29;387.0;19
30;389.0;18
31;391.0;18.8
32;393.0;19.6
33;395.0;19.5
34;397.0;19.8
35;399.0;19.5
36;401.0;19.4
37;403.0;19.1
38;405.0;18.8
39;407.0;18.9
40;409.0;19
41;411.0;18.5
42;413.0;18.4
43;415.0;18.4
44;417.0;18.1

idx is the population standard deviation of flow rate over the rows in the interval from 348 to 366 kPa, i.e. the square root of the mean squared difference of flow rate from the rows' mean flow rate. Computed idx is 1.7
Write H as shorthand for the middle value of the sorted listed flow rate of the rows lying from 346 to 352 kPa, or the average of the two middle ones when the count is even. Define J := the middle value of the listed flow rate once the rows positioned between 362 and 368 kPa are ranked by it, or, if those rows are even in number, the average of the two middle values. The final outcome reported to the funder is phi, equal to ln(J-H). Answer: 1.2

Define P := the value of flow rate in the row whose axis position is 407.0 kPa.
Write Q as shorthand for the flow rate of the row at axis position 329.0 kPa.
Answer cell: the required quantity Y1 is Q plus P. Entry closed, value 41.9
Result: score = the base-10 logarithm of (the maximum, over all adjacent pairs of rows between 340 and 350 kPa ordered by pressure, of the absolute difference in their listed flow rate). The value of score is 0.23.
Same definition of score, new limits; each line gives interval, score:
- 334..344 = -0.05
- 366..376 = 0.00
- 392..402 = -0.52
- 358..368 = 0.11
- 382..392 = 0.00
